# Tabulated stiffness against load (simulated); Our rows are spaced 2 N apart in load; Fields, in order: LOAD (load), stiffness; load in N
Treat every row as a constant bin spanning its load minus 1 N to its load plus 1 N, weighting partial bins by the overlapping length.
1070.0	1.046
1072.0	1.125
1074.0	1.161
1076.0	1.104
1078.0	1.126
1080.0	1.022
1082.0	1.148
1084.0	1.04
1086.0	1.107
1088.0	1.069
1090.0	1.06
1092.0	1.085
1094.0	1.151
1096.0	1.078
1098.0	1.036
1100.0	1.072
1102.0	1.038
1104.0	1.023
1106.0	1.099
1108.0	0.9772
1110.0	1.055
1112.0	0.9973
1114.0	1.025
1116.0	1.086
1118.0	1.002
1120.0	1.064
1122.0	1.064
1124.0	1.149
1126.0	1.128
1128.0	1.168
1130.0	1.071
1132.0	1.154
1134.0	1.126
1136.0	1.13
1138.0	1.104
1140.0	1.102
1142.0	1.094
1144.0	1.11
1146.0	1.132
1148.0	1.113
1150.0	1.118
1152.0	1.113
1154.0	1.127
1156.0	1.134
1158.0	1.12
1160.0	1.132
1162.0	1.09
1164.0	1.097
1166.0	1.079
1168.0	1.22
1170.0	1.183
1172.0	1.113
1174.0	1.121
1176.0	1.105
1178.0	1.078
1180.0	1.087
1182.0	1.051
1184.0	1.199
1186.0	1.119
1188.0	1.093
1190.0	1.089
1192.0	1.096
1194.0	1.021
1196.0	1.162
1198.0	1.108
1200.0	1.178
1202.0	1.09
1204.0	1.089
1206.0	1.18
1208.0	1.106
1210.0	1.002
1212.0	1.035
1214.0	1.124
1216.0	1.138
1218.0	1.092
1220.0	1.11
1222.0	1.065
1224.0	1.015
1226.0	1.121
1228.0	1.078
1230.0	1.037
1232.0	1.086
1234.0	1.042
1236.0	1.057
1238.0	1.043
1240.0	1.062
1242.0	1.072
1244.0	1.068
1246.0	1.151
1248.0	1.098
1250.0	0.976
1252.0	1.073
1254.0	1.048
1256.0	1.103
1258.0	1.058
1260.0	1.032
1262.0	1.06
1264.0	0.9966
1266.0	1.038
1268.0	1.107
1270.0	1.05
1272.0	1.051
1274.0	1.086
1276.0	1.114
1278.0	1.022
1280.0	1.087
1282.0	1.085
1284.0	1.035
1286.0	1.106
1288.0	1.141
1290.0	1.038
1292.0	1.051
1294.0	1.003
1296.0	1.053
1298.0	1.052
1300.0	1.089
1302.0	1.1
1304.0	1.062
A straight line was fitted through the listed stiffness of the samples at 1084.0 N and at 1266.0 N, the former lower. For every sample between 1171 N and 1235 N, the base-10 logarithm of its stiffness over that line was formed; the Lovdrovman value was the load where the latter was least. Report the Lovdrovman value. 1210.0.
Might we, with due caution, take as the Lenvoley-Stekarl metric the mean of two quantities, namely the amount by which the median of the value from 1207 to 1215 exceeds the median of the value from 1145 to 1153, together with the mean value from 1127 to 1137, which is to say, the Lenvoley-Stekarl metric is 0.542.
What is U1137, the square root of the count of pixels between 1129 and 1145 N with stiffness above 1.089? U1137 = 2.6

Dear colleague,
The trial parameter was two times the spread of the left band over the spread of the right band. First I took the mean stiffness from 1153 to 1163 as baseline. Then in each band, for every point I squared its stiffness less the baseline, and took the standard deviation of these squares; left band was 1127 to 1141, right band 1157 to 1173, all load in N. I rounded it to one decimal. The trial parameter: 0.6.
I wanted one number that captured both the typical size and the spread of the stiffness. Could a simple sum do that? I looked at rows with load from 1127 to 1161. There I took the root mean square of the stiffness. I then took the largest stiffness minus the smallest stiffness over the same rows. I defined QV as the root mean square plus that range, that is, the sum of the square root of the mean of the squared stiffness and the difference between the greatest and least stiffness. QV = 1.22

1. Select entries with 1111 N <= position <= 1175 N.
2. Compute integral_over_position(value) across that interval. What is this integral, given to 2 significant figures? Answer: 71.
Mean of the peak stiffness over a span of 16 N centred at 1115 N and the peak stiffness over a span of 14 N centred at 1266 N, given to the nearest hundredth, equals 1.10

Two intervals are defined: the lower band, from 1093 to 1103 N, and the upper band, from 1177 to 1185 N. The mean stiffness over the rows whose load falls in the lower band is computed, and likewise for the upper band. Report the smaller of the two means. 1.075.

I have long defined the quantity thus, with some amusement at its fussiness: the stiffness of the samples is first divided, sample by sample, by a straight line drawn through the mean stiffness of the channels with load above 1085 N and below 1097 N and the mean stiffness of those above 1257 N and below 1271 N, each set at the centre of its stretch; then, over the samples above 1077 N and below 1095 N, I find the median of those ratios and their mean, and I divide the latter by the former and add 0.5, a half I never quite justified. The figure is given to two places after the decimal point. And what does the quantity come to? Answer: 1.50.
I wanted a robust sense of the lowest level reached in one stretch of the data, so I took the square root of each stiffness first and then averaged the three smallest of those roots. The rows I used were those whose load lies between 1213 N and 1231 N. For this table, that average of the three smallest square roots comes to 1.02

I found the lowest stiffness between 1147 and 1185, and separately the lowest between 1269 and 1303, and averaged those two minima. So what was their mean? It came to 1.03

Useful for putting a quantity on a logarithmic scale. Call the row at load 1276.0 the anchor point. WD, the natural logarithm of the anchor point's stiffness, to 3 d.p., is 0.108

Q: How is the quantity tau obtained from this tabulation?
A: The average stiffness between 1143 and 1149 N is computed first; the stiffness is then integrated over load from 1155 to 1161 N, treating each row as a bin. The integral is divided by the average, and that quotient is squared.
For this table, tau 37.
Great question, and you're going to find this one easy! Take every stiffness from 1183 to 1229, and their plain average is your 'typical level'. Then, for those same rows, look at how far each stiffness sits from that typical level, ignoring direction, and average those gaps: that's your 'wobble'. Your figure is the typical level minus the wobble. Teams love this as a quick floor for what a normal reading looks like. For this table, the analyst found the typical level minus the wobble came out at 1.06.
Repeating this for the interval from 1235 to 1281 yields 1.03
